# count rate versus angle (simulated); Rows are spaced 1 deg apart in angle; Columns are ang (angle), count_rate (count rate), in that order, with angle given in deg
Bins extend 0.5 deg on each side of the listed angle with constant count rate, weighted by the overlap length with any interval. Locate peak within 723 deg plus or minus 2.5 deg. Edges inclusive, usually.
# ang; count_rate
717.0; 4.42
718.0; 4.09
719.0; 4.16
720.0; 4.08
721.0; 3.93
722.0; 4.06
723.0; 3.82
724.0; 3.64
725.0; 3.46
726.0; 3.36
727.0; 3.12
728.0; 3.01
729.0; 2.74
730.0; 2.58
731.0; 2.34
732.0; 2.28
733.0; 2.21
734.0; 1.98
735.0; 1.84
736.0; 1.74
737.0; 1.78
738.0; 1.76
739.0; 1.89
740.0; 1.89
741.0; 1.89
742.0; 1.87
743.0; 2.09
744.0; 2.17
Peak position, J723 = 722.0 deg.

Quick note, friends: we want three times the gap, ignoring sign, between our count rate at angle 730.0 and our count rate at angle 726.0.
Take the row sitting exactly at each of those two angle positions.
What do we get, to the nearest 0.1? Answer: 2.3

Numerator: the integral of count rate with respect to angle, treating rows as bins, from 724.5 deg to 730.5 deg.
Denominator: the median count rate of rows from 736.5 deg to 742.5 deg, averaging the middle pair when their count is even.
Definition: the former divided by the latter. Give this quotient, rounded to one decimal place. 9.7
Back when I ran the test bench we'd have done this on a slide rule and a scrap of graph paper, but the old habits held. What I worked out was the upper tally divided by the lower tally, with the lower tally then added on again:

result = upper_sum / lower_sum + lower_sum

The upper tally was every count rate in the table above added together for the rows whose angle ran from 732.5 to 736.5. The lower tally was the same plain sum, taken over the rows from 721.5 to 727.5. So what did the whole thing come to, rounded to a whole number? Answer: 22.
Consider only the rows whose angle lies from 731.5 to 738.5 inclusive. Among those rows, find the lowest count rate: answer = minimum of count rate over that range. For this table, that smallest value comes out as 1.74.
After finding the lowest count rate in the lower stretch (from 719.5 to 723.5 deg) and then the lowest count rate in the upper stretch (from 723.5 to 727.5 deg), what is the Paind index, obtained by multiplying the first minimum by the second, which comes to 12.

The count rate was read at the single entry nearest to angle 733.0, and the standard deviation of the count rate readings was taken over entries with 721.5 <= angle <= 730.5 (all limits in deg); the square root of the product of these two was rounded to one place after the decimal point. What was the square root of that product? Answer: 1.0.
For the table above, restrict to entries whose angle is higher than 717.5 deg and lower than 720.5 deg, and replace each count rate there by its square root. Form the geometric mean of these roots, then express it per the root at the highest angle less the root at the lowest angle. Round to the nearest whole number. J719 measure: -819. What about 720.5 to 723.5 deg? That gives -71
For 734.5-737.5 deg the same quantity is -60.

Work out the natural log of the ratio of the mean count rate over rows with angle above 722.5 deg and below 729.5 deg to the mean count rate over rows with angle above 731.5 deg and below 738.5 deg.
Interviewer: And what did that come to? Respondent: 0.53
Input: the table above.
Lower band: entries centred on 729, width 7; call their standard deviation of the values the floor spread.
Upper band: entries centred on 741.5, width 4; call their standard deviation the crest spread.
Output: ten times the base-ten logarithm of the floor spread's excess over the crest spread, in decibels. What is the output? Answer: -5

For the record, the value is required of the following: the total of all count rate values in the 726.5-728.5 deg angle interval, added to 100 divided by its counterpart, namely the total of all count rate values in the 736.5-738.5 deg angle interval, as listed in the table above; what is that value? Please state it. 34.4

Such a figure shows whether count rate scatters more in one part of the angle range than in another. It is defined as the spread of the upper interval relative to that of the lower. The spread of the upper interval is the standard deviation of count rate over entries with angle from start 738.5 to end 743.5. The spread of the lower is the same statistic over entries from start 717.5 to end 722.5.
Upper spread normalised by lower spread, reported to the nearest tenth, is 1.1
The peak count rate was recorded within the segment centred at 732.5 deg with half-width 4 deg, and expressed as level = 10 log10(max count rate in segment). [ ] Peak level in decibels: 4.4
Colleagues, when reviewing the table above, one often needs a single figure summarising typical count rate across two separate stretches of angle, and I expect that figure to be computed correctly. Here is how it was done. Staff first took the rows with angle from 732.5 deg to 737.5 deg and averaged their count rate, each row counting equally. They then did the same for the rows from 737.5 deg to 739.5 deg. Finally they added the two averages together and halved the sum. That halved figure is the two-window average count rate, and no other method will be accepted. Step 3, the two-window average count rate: 1.9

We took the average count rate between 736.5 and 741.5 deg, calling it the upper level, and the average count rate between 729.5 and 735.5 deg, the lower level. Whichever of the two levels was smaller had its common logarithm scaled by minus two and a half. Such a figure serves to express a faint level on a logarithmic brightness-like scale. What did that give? -0.66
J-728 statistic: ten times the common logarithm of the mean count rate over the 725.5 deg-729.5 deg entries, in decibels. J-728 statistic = 4.9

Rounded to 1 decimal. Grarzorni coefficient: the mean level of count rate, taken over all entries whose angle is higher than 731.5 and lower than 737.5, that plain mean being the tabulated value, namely 2.0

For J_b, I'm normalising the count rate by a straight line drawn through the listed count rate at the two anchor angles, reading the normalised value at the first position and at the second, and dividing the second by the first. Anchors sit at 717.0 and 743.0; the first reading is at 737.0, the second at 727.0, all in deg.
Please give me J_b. 1.31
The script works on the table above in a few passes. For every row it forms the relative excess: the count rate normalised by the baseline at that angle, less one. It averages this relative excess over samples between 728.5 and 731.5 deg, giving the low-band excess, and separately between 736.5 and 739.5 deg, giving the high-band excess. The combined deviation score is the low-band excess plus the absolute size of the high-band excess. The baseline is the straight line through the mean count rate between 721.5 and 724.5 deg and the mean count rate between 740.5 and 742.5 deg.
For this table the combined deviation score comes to 0.017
